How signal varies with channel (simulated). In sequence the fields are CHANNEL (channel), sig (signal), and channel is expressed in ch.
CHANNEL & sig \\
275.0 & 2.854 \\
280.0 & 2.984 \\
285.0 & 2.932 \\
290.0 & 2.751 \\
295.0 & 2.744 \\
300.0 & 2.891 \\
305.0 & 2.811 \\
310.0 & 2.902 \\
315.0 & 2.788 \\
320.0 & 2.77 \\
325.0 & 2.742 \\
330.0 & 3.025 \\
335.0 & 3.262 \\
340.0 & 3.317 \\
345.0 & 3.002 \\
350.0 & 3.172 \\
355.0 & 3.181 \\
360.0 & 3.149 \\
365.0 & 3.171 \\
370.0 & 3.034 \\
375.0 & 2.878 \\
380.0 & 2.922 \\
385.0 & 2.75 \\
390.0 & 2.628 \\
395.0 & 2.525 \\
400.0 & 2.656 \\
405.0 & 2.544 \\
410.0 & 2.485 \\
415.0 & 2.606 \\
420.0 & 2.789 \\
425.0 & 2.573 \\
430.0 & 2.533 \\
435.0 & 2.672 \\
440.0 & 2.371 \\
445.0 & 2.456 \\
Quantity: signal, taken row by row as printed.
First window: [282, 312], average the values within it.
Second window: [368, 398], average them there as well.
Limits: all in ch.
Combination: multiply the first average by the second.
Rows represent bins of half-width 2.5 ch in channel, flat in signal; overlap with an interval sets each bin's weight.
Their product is 7.9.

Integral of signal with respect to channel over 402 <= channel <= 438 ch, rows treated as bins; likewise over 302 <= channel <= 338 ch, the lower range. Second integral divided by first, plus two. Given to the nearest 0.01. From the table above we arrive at 3.12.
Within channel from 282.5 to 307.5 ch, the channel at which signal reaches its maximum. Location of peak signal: 285.0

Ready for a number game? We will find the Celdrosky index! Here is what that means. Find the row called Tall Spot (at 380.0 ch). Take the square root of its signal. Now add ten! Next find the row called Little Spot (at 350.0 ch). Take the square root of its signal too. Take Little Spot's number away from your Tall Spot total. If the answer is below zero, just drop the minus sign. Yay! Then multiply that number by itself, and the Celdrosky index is 98.57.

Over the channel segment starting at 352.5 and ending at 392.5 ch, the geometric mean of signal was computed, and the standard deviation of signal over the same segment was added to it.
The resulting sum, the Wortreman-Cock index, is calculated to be 3.2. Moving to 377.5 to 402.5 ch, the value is 2.8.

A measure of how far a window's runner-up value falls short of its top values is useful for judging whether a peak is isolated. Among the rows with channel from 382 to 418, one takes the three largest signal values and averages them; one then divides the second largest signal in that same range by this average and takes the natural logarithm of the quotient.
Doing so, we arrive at -0.008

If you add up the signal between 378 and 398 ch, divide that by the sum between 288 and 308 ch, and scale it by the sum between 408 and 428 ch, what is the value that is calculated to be 10.1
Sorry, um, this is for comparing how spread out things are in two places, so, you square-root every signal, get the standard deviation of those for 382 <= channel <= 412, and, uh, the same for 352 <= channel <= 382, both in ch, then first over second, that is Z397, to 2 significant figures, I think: 0.80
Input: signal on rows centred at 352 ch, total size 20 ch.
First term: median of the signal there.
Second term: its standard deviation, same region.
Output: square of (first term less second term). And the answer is 9.5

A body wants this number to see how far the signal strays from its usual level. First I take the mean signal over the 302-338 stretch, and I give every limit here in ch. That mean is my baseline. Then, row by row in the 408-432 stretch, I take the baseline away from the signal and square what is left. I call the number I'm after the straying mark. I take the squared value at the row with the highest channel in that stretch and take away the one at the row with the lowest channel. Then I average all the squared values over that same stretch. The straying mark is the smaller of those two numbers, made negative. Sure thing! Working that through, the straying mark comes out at 0.038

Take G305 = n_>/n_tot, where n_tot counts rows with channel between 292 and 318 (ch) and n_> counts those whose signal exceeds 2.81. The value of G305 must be 0.60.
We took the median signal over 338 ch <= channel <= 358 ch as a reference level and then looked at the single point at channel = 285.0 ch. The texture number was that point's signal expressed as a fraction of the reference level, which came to 0.92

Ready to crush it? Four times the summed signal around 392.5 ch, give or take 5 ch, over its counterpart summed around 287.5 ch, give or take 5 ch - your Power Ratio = 3.6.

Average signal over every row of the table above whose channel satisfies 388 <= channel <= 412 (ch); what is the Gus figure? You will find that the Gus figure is 2.6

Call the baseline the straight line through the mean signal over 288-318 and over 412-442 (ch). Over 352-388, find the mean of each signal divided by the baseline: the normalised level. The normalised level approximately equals 1.12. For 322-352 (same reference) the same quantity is 1.12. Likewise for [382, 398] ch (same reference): 0.99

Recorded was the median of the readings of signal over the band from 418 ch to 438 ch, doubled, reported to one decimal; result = 5.2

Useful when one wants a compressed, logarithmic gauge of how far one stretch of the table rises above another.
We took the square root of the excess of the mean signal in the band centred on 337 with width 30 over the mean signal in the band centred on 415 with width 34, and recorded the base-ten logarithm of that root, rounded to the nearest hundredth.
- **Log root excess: -0.16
